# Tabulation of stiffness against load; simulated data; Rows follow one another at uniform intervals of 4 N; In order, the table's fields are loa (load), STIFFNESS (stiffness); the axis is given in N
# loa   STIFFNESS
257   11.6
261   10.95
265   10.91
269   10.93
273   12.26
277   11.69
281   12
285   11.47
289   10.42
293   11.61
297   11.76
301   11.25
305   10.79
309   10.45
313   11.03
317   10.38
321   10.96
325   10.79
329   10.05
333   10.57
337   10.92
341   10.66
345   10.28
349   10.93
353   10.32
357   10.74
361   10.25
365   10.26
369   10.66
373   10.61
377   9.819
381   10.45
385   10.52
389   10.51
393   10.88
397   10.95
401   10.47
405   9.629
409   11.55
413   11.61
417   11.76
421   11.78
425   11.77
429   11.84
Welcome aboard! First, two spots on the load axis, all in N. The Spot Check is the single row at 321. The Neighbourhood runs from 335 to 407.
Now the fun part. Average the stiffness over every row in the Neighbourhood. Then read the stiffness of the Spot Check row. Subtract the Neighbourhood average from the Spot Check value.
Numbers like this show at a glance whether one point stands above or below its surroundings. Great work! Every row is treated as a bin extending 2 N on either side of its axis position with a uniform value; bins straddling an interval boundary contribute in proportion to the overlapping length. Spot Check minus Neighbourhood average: 0.47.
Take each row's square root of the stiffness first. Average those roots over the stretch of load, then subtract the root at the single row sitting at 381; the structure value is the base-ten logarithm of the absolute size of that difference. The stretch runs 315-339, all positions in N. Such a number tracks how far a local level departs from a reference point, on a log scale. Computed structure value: -1.61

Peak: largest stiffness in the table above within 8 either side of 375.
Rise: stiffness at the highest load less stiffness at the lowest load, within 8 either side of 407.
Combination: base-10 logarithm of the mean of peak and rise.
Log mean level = 0.771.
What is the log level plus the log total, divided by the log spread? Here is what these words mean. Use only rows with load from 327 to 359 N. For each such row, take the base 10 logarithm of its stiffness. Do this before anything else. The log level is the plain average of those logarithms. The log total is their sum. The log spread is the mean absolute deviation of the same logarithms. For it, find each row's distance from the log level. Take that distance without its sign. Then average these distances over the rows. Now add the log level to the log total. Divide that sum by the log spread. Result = 867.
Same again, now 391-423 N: 397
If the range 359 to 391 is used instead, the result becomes 1049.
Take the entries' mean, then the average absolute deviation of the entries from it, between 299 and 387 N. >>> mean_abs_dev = 0.27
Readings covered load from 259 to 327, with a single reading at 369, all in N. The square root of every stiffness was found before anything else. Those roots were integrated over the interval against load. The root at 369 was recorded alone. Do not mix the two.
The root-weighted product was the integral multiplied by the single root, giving 741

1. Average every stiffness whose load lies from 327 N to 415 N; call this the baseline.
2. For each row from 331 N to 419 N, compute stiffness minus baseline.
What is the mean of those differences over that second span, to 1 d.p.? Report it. 0.1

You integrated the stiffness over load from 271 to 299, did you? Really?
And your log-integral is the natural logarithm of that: 5.8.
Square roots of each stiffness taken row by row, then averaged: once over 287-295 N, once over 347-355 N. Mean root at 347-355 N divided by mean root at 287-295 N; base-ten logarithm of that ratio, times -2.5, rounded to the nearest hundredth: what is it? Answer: 0.02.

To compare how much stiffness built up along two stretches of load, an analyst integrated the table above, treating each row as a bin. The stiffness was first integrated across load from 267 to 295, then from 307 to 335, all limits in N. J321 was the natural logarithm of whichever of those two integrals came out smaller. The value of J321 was 5.69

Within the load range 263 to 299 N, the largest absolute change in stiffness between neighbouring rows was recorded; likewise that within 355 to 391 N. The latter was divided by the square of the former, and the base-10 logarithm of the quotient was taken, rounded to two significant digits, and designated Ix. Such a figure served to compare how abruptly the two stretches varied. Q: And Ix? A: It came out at -0.35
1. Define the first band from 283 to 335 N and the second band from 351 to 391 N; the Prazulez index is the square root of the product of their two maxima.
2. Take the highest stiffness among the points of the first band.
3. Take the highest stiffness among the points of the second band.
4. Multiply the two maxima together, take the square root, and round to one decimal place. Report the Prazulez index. 11.2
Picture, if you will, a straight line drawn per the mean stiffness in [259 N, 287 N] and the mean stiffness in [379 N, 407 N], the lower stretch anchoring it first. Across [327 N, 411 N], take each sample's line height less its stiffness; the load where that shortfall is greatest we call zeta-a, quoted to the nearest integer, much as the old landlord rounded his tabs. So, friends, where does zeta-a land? 329 N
